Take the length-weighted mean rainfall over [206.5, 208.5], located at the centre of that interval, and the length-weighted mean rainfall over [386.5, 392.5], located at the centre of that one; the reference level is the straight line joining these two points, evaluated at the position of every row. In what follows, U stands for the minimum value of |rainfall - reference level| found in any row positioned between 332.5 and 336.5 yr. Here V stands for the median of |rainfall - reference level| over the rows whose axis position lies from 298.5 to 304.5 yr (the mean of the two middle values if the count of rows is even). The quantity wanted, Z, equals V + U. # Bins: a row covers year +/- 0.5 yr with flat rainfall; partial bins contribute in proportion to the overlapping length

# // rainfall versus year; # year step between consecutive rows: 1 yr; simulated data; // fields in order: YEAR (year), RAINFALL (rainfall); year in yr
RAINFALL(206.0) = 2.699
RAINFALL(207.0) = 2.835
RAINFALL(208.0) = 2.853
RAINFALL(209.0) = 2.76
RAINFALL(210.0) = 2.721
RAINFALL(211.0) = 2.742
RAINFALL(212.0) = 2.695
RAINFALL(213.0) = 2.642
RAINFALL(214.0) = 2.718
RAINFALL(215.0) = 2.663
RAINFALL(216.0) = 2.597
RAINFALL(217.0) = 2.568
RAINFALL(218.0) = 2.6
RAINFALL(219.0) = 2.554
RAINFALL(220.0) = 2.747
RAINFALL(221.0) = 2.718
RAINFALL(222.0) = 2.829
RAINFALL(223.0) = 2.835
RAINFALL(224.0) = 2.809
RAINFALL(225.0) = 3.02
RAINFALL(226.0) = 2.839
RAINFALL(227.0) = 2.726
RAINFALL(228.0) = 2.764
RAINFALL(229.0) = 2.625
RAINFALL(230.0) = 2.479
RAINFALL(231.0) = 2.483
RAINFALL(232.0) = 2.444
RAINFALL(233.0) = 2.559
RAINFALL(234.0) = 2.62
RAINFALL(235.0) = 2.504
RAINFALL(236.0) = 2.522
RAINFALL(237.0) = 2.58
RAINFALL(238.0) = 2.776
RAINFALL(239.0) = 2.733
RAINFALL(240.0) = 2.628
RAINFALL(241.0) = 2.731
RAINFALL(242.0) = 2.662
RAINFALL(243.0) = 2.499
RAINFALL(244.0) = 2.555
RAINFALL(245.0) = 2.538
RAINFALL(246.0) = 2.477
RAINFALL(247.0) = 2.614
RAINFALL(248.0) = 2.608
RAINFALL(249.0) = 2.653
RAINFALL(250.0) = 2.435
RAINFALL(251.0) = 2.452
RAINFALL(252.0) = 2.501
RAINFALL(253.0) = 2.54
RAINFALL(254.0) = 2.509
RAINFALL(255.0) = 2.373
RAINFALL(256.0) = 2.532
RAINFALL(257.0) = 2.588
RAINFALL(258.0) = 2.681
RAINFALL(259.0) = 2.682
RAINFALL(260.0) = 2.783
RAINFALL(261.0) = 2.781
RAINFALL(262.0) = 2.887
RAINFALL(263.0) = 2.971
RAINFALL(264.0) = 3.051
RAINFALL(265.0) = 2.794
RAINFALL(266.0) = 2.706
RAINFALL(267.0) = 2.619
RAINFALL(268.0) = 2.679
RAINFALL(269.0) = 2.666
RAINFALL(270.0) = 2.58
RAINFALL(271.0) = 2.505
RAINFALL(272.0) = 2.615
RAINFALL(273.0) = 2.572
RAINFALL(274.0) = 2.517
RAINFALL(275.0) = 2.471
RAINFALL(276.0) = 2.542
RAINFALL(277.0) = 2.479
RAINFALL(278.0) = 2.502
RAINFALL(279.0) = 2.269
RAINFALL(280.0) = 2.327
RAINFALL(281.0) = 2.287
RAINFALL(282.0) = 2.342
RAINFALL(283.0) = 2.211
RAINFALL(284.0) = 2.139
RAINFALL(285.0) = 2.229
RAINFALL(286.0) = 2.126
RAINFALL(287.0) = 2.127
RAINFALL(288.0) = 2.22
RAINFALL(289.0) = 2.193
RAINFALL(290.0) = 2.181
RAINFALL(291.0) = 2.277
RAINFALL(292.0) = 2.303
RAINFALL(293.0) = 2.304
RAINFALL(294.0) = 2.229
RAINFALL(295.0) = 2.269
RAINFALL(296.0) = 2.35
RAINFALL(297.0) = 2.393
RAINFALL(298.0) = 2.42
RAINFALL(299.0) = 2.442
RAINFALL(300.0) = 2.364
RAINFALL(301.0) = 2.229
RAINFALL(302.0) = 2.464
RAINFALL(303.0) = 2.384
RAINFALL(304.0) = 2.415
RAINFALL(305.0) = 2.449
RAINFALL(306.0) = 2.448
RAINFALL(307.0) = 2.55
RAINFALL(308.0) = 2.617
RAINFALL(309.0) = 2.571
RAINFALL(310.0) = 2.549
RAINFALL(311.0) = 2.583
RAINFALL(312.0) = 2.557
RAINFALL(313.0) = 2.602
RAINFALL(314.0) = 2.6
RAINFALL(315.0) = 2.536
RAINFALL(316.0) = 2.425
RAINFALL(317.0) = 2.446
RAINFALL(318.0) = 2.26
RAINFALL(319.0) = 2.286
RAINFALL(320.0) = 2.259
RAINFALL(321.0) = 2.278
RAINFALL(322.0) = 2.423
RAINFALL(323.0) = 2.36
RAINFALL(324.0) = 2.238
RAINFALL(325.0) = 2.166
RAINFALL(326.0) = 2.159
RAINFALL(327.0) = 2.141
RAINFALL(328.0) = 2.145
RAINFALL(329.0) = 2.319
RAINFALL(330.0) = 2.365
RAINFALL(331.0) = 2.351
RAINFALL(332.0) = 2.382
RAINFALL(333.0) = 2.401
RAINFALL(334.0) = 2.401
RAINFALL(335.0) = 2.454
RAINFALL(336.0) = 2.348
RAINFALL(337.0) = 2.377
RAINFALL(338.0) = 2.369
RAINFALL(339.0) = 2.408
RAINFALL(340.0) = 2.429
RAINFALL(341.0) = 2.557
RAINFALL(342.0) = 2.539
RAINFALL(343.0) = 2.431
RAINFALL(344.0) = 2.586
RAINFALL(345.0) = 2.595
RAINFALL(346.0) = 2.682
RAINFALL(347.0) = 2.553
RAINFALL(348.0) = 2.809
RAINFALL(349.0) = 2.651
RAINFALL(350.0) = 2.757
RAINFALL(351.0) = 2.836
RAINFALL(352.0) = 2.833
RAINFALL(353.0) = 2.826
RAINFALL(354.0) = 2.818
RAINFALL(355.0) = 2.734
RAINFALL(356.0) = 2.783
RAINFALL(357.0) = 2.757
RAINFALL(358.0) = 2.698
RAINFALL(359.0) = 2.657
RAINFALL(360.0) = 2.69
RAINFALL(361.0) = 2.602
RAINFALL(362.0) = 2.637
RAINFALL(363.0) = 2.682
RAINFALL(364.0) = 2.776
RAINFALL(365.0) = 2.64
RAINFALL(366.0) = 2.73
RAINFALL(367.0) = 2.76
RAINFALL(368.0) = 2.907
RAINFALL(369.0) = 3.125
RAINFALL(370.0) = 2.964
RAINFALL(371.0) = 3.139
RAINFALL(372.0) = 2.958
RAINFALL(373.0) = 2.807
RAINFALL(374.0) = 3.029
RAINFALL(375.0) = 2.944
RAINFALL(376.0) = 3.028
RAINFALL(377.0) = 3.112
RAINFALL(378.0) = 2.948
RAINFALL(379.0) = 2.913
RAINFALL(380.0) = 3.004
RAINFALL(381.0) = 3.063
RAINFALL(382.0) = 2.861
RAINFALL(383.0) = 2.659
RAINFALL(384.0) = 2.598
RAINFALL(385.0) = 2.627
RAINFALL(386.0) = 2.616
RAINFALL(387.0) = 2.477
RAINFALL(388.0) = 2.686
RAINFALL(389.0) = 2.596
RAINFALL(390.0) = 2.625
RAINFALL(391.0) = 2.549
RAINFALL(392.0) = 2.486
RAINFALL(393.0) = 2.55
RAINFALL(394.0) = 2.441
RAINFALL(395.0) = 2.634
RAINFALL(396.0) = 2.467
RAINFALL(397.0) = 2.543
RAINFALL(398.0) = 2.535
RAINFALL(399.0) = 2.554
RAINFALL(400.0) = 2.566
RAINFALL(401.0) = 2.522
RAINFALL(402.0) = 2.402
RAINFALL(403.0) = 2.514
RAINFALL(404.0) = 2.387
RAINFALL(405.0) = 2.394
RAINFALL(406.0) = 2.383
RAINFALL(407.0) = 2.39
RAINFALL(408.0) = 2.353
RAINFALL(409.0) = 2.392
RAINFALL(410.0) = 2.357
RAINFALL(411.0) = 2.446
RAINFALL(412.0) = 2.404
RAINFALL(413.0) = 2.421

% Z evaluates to 0.50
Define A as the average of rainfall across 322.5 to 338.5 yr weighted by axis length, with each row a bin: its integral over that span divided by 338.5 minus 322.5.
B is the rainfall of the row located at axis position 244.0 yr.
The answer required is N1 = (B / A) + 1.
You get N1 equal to 2.11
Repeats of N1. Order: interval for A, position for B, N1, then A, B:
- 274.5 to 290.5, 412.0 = 2.05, 2.3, 2.404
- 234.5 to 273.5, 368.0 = 2.11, 2.6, 2.907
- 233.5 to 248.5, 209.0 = 2.06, 2.6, 2.76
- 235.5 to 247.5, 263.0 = 2.14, 2.6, 2.971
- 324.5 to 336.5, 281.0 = 1.99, 2.3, 2.287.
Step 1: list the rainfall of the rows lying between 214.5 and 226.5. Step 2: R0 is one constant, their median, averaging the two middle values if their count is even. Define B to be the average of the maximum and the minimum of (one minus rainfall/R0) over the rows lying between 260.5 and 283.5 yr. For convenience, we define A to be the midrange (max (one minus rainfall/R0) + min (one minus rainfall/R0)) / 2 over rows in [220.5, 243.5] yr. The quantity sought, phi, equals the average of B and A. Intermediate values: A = 0.000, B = 0.04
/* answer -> 0.02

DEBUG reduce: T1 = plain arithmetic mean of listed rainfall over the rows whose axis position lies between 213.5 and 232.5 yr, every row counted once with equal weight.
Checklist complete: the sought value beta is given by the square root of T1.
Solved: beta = 1.64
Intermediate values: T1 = 2.69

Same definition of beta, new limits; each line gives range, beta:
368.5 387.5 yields 1.70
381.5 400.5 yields 1.61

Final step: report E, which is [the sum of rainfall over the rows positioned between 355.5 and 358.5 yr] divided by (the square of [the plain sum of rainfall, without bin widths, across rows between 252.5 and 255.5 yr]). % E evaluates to 0.150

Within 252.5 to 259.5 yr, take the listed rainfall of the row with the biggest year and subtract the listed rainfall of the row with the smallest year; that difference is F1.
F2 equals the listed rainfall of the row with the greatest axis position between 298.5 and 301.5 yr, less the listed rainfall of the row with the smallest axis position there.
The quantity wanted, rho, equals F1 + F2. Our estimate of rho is -0.07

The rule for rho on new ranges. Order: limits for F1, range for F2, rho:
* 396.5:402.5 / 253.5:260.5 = 0.13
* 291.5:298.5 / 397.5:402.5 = -0.02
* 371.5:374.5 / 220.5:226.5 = 0.19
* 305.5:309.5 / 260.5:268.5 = 0.02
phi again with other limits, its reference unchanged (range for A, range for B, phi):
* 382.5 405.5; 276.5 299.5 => 0.11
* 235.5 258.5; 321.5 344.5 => 0.10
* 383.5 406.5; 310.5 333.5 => 0.10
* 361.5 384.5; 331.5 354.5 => 0.00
